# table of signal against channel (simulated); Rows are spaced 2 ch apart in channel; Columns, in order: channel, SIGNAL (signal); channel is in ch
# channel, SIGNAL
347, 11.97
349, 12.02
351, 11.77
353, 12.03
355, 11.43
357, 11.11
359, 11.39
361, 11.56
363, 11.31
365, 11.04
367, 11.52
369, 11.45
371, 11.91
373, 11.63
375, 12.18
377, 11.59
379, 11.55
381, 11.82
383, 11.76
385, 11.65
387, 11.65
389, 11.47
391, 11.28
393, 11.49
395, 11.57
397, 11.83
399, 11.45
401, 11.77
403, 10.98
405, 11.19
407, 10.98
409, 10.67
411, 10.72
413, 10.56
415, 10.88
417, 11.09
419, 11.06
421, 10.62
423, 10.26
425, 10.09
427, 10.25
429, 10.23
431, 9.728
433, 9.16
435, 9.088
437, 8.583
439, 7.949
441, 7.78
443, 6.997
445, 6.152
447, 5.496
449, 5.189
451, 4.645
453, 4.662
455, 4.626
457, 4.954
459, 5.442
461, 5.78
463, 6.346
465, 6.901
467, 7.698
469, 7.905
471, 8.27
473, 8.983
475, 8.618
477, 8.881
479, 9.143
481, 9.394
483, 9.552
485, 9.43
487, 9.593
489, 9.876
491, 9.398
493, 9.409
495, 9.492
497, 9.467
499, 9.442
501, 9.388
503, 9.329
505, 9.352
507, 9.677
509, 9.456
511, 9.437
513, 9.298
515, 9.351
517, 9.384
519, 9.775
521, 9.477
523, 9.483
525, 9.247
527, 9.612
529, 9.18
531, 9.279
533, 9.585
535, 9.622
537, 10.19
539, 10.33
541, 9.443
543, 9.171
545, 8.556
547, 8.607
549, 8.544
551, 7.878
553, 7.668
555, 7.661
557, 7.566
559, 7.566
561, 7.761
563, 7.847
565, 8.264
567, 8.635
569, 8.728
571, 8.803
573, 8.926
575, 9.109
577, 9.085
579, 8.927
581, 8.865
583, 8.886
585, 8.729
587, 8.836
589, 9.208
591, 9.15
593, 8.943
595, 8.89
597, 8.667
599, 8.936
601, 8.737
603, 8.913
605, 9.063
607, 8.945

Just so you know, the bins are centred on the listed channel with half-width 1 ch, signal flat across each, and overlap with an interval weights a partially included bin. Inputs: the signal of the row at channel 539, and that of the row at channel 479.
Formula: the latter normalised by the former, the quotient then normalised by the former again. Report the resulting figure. 0.086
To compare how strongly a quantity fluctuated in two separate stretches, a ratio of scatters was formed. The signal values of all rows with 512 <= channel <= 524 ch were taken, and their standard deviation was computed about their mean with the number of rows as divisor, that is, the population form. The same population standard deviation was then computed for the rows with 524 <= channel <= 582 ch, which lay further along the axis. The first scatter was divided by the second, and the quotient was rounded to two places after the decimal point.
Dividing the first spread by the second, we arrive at 0.21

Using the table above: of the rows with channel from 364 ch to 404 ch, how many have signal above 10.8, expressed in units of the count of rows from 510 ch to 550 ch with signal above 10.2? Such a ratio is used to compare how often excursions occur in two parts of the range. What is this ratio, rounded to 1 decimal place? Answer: 20.0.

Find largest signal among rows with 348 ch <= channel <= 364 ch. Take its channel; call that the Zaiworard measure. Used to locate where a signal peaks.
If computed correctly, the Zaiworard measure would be 353 ch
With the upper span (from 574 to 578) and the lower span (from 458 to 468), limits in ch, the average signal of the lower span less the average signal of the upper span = -3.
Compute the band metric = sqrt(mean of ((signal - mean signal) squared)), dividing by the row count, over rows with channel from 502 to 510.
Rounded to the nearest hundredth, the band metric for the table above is 0.14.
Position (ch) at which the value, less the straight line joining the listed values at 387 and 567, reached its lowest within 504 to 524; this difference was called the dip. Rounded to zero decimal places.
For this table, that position 505 ch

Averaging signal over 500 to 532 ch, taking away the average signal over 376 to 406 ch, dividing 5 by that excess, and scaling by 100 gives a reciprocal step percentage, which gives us -236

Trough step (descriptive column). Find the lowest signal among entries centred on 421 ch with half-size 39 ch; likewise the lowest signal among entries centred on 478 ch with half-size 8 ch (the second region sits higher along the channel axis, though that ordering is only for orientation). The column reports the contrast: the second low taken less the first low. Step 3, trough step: 3.6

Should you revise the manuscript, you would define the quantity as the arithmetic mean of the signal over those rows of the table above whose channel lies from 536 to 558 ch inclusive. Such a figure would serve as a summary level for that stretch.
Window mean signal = 8.7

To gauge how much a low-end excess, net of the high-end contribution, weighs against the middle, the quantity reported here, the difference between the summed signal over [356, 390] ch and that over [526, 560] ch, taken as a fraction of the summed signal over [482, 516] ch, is 0.287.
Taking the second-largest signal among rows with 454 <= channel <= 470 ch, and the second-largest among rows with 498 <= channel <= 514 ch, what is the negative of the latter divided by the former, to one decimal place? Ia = -1.2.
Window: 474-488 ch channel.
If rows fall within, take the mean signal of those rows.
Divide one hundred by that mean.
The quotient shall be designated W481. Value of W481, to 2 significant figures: 11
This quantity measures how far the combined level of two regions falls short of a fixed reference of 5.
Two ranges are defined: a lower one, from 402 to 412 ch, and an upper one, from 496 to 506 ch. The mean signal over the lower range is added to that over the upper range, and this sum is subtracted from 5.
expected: -15.3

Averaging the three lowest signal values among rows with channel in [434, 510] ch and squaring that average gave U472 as 22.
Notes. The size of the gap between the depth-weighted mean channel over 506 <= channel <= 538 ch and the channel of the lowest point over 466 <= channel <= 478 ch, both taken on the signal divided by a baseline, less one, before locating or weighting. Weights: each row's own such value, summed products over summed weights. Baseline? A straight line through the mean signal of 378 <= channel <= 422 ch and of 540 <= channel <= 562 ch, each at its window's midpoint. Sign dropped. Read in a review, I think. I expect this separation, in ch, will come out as 58.5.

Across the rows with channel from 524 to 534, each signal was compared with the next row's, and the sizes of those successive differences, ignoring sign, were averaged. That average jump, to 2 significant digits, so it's 0.30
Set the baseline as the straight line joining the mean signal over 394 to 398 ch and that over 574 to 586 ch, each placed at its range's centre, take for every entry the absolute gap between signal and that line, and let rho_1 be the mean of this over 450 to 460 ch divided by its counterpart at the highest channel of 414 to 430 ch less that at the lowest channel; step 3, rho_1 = 13.5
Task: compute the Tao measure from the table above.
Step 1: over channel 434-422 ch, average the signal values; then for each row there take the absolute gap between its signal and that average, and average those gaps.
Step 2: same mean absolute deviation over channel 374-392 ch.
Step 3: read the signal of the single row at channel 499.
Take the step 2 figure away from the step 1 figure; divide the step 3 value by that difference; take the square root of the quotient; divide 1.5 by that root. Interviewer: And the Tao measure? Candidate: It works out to 0.20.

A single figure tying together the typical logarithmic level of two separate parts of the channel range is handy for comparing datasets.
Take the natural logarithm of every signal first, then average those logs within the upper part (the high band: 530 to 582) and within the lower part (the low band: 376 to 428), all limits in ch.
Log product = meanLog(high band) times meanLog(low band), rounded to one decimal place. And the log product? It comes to 5.2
